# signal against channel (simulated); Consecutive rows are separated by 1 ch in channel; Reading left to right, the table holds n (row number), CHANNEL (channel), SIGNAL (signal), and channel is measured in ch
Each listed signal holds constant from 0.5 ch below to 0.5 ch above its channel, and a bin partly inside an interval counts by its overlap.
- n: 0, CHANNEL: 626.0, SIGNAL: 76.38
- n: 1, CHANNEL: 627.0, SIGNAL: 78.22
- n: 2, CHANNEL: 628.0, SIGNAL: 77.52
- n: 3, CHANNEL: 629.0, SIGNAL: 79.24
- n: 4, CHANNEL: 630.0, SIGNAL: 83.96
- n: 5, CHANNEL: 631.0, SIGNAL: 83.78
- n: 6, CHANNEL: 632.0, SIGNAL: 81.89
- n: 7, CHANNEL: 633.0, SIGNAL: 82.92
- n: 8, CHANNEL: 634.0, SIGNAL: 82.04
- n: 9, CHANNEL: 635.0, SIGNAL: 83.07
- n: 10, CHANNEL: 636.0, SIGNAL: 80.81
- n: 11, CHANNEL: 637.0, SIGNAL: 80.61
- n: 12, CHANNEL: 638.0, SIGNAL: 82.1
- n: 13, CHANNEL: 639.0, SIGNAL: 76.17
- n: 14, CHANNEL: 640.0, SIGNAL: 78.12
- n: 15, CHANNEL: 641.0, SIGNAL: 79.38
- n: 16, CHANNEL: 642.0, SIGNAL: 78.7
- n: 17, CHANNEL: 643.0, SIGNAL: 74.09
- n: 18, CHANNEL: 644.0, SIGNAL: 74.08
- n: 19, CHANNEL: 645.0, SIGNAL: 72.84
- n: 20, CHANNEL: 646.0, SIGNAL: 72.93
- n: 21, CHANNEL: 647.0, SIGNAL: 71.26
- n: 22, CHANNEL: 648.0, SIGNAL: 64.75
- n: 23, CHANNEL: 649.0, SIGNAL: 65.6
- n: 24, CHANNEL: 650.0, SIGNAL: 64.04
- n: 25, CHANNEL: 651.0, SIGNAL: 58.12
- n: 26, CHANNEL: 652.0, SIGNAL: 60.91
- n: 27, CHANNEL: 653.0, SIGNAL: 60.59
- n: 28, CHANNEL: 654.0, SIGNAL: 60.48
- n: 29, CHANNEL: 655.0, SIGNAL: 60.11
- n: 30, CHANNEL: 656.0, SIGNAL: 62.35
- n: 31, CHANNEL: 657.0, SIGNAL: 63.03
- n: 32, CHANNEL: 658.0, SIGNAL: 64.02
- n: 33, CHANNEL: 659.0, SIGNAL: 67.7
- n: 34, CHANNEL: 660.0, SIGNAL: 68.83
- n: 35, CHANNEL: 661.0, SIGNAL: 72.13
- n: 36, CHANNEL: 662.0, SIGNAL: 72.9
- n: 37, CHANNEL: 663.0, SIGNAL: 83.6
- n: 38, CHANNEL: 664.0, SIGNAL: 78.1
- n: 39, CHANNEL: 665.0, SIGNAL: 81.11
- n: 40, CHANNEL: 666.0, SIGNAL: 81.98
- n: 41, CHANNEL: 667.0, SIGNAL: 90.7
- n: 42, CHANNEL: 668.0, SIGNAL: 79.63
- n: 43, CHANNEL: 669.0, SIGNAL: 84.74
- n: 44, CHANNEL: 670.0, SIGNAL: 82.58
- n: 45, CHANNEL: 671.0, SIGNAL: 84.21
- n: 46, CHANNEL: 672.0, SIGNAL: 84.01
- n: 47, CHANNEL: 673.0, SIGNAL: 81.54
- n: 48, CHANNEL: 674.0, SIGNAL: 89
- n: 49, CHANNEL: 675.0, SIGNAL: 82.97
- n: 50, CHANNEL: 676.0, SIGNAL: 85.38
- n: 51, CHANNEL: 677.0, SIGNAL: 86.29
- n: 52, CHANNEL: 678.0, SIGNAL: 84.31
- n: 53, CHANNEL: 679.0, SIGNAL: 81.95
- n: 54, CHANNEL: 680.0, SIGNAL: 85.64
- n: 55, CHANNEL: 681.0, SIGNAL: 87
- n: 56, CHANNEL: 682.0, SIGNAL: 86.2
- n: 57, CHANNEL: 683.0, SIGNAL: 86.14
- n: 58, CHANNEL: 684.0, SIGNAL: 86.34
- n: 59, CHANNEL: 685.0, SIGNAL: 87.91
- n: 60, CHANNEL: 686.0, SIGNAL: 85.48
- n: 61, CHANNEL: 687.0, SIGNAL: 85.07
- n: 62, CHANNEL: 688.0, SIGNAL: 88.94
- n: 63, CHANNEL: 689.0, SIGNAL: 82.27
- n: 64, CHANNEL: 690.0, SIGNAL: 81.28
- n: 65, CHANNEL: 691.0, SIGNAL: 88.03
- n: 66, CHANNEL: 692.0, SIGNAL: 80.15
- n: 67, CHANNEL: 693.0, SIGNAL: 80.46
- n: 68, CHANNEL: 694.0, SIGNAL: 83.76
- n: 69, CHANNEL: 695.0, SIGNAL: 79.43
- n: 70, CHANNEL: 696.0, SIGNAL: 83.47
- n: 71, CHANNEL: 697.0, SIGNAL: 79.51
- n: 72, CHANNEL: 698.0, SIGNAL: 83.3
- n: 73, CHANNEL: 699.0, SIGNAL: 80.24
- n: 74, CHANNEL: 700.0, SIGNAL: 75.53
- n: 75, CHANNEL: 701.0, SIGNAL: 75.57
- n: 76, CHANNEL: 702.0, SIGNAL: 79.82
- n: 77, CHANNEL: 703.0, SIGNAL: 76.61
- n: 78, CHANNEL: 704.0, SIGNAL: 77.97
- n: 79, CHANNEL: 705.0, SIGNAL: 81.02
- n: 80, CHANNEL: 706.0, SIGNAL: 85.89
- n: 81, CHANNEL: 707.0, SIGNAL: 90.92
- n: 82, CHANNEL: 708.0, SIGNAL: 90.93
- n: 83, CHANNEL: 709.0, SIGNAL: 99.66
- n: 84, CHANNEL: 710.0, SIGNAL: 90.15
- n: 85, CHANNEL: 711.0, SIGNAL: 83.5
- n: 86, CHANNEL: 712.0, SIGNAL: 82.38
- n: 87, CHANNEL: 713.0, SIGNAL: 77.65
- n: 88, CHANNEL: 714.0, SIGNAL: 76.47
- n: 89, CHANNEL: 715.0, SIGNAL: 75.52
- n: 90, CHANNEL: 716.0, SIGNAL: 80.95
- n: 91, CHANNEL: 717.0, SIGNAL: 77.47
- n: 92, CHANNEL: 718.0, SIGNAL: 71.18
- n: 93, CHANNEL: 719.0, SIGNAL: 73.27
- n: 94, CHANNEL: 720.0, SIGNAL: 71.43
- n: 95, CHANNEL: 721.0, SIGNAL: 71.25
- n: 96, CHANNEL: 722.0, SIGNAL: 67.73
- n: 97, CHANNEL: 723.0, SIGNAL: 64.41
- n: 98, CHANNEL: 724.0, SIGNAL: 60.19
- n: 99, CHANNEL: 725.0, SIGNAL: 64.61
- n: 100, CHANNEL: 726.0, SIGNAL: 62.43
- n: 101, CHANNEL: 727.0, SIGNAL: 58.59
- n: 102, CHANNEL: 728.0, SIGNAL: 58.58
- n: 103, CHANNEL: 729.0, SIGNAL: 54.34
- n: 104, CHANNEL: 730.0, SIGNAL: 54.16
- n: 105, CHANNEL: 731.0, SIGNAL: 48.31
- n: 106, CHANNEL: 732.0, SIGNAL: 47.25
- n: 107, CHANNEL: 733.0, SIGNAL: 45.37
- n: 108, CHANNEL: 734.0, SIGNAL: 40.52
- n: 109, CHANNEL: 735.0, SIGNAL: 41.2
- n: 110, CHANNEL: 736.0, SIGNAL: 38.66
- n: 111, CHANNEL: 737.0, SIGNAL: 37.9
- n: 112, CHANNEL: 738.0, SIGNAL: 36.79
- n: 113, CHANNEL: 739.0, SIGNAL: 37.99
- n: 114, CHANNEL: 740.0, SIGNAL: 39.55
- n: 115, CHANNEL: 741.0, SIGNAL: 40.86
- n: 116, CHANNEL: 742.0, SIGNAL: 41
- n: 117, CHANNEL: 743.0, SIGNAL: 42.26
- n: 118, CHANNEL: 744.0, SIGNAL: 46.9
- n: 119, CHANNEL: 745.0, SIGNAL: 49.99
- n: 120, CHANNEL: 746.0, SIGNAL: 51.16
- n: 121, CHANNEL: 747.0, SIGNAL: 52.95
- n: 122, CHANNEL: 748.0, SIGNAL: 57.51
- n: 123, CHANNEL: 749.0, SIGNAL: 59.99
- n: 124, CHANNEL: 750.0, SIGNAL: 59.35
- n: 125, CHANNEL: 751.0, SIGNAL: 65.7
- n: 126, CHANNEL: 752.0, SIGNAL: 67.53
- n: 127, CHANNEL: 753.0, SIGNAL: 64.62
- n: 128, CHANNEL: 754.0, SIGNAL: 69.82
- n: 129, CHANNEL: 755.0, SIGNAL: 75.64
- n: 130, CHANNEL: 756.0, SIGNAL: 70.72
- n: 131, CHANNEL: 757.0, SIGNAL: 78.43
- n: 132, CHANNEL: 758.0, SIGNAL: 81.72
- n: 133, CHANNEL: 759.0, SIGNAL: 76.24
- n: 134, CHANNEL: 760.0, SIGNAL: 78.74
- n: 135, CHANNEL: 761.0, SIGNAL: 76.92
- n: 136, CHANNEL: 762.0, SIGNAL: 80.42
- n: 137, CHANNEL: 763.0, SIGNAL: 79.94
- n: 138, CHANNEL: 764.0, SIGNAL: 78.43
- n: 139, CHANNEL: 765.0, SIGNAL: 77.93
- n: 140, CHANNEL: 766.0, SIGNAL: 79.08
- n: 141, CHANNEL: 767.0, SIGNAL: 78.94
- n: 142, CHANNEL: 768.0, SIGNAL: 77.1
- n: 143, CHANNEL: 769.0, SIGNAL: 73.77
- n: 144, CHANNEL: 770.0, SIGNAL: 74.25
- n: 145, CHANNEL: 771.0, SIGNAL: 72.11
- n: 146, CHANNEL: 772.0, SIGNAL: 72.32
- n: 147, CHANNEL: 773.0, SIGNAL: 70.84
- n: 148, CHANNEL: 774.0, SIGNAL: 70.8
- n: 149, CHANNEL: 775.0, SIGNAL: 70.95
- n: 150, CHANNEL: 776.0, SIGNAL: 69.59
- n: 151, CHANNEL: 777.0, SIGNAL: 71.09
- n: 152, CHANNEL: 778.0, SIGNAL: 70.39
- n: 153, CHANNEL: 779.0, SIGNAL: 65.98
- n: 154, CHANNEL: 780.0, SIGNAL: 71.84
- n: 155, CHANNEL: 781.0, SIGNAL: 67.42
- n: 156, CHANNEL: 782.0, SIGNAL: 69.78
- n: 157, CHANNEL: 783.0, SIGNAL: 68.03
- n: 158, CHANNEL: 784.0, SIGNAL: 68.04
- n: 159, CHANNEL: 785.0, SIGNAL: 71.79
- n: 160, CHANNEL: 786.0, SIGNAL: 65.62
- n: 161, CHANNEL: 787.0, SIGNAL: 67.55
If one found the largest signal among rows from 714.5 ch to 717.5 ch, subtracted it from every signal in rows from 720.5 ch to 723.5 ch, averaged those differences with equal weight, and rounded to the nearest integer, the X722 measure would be -13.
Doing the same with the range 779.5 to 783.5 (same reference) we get -12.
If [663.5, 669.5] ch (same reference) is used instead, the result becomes 2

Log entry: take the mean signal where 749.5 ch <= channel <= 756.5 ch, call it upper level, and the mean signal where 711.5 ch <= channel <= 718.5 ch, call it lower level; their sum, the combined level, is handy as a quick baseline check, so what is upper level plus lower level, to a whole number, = 145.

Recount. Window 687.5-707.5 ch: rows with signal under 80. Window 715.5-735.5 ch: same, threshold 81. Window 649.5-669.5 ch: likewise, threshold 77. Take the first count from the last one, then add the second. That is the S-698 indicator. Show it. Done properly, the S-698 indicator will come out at 26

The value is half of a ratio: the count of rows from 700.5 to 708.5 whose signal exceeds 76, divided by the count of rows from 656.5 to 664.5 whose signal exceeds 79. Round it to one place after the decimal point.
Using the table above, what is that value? 3.5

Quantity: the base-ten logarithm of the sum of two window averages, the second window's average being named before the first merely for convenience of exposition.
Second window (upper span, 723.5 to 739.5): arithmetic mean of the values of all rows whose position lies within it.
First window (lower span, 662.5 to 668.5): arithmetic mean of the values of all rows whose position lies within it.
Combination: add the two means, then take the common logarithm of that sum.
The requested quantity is 2.12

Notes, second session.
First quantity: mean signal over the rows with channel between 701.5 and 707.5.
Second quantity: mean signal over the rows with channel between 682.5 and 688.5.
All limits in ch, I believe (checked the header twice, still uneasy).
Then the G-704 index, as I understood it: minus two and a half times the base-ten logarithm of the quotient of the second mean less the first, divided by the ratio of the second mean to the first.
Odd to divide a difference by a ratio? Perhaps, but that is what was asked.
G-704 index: -1.6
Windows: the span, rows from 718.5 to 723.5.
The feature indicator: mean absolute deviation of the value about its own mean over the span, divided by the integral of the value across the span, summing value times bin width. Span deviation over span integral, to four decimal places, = 0.0082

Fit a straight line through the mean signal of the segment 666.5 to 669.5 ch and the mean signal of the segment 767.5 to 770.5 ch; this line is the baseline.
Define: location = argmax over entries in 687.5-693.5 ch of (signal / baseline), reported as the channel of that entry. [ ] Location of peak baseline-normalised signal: 688.0 ch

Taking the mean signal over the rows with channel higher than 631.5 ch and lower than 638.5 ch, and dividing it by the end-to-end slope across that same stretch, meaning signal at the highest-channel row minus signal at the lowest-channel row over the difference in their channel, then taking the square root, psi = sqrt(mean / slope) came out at 48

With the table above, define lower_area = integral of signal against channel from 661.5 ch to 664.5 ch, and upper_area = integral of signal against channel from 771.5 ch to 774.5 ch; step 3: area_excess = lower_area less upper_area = 21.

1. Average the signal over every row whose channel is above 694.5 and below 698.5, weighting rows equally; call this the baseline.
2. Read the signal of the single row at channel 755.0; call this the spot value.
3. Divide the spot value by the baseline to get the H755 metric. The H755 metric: 0.93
